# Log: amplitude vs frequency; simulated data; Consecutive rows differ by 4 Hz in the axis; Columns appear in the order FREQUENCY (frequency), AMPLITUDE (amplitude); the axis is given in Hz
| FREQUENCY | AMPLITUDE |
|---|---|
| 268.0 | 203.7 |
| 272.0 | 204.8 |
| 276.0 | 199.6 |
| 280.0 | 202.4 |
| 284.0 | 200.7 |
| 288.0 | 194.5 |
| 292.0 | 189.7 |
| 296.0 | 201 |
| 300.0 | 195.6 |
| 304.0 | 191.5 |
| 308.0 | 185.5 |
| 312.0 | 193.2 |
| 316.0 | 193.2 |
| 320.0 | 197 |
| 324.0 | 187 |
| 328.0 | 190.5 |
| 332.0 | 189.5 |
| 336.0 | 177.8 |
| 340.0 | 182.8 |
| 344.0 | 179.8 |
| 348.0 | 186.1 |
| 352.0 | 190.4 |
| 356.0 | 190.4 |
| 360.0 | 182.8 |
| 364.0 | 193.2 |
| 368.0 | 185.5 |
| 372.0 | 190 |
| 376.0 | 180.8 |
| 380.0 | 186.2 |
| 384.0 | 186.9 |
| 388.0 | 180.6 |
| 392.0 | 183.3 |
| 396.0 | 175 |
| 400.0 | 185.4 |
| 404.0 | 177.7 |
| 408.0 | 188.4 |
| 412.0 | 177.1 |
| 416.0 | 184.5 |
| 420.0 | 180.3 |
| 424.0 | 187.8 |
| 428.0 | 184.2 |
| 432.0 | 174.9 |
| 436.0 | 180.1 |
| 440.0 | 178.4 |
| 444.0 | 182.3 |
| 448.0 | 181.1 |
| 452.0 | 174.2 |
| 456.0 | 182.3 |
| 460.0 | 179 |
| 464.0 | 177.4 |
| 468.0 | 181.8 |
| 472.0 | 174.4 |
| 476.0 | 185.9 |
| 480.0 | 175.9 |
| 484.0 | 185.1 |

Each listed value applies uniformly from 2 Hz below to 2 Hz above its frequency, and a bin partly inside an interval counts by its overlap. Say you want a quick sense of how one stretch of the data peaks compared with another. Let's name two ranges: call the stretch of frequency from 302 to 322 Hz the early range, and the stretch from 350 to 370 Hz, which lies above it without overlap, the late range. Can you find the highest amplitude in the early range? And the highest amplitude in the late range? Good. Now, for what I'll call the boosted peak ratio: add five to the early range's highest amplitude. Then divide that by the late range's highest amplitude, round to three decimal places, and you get 1.046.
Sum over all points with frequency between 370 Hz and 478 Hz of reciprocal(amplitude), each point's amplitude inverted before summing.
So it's 0.15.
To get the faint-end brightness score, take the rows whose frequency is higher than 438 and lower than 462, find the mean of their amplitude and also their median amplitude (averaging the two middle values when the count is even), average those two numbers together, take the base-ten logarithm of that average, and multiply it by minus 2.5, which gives -5.64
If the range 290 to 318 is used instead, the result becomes -5.71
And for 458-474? -5.63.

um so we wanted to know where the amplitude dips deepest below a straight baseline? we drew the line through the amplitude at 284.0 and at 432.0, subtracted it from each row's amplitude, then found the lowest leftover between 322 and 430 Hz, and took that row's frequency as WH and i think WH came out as 336.0 Hz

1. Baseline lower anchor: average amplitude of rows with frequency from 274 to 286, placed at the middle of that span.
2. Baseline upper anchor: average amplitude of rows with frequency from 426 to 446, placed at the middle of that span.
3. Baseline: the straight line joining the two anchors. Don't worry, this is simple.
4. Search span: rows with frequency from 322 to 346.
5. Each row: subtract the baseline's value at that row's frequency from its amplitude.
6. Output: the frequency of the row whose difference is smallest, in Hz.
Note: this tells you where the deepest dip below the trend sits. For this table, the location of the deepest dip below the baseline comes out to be 336.0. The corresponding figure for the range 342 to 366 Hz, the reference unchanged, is 344.0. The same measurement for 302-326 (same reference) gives 308.0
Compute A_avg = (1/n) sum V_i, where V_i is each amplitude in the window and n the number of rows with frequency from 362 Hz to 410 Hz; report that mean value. 184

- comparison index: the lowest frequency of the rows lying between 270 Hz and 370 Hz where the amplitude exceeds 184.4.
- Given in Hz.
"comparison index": 272.0 Hz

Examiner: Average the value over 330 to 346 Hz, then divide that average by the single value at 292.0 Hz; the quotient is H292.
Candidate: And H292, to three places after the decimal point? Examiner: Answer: 0.962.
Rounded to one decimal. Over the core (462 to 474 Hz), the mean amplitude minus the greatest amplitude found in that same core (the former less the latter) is -3.9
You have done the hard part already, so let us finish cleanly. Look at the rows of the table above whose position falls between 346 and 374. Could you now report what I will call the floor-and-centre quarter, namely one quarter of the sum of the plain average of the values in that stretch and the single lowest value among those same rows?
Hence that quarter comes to 92.8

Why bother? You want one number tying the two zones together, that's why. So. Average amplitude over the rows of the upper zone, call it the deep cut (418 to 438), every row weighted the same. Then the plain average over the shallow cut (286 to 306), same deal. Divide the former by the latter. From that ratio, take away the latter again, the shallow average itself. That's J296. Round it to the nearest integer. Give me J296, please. -194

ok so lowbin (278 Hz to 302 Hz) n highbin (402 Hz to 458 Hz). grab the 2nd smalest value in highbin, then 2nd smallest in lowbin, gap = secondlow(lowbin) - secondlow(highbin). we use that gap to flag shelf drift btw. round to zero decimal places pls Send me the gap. 20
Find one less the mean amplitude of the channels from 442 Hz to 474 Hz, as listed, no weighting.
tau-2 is -178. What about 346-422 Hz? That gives -183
